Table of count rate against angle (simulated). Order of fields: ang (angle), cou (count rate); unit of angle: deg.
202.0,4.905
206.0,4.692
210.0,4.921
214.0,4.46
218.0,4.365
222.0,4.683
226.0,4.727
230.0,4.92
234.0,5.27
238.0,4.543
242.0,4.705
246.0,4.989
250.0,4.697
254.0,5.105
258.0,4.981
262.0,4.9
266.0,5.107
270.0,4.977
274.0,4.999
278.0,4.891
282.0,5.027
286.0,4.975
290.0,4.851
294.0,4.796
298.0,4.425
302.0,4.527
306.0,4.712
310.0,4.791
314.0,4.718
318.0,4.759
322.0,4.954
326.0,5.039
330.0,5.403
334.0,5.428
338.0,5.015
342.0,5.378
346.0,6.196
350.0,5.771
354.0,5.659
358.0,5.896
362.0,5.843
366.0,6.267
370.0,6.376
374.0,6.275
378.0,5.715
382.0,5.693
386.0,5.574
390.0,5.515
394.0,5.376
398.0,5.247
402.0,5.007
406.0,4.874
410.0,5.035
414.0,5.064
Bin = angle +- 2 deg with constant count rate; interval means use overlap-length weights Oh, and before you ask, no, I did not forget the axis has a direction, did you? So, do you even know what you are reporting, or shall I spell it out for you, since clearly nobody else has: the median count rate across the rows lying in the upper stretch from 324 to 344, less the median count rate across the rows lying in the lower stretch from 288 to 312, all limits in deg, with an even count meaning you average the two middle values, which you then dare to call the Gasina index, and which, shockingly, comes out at 0.6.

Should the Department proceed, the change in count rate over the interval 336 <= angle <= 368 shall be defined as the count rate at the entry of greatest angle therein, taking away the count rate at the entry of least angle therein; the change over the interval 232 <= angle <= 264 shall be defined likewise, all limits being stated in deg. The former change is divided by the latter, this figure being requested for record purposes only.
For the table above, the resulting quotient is -3.4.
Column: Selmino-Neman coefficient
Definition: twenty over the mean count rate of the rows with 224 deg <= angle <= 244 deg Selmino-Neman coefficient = 4.1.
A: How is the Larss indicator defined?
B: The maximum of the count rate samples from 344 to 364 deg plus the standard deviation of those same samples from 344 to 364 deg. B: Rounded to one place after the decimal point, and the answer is 6.4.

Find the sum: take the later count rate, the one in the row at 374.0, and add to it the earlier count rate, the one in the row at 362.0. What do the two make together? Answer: 12.1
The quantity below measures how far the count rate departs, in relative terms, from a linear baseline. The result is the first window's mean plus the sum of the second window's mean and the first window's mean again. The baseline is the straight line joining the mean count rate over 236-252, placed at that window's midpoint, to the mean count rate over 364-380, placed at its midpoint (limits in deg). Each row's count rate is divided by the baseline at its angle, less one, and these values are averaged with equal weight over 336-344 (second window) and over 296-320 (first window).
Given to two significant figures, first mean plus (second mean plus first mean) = -0.40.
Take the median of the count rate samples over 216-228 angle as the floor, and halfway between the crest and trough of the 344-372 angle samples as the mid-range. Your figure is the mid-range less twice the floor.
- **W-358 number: -3.3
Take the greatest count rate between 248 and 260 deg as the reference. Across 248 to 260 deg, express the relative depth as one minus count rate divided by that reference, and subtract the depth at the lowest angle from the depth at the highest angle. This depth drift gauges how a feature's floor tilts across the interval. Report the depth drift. -0.056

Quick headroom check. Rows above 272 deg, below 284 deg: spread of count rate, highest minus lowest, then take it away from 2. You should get 1.86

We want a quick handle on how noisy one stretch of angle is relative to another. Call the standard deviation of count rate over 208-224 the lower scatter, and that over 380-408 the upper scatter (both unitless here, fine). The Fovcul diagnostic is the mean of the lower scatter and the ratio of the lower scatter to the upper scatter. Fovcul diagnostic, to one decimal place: 0.5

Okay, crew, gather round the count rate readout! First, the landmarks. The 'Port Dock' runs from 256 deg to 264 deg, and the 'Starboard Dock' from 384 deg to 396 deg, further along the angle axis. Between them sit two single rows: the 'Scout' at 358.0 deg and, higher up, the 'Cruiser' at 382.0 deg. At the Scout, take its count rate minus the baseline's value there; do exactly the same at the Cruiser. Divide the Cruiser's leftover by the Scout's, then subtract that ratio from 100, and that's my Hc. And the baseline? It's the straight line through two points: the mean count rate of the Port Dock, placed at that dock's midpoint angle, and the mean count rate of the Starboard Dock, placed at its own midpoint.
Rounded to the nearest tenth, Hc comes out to 99.6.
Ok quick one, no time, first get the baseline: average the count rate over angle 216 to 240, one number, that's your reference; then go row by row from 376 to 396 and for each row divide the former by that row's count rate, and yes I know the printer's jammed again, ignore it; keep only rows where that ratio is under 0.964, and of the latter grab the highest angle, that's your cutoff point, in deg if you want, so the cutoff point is 394.0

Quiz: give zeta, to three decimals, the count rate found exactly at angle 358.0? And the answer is 5.896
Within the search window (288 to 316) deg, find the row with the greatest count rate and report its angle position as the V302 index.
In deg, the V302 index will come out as 290.0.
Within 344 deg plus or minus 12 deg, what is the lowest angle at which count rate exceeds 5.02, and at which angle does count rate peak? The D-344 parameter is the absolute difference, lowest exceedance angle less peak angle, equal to 12 deg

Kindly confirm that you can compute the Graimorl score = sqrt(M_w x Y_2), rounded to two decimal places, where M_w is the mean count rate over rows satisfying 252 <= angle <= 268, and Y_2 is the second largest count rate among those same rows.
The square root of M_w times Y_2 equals 5.06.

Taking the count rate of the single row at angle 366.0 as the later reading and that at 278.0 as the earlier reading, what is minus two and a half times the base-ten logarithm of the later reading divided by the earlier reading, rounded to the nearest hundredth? -0.27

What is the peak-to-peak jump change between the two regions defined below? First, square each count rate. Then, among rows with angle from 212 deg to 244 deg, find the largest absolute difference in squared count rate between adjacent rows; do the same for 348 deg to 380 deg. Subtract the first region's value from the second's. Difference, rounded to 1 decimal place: -0.4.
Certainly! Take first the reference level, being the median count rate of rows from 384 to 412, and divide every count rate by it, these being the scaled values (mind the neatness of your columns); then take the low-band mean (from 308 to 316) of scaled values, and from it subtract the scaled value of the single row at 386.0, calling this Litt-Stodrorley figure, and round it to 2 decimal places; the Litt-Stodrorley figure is -0.16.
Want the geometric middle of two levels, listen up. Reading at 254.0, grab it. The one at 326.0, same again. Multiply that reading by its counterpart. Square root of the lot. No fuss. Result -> 5.07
